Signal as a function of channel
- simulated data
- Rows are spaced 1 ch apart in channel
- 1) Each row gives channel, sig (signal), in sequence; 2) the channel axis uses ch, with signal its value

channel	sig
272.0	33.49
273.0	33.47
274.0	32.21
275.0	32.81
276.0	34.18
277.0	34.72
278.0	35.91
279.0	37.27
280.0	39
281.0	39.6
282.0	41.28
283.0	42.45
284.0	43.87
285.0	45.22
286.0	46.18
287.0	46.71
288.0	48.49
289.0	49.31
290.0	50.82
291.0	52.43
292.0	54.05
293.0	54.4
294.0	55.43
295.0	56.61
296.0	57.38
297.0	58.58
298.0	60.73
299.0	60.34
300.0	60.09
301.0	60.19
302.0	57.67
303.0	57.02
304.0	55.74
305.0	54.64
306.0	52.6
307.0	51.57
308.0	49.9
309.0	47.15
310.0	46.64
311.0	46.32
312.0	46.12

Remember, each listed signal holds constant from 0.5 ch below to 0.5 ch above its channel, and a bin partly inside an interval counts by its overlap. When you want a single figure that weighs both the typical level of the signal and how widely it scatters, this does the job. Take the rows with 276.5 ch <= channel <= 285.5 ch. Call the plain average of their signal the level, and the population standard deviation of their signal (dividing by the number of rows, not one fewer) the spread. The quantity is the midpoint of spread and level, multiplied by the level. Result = 865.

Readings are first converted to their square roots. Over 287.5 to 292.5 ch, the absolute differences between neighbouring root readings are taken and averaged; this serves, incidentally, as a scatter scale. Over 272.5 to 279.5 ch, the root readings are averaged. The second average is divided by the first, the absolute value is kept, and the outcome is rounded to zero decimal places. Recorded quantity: 60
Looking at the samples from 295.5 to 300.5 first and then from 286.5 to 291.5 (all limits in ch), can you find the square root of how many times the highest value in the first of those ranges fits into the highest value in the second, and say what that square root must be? 0.93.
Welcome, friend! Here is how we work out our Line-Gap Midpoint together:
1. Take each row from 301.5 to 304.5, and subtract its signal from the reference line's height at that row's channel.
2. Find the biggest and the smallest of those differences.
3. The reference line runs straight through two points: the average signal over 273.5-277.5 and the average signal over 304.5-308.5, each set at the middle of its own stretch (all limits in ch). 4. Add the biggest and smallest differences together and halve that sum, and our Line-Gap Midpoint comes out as -6.6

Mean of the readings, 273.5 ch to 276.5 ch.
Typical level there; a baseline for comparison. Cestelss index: 33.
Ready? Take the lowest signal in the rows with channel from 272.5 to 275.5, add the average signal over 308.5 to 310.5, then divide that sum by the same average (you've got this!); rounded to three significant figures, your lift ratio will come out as 1.69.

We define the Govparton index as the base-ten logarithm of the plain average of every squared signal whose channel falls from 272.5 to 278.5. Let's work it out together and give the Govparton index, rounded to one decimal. 3.1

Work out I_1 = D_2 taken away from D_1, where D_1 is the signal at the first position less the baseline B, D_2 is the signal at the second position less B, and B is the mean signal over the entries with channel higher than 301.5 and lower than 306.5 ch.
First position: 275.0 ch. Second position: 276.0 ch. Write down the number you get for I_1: -1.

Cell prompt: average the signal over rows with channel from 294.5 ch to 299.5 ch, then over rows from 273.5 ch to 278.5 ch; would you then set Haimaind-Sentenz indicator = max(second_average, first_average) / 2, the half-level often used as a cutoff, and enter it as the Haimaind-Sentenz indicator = 29.4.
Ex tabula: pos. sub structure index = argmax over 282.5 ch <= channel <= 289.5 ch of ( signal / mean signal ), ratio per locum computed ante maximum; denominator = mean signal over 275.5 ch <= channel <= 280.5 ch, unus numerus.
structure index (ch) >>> 289.0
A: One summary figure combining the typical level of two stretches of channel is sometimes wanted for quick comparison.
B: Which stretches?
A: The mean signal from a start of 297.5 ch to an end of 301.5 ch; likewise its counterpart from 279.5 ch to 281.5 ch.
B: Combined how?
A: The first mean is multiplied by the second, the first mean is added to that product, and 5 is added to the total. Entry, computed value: 2437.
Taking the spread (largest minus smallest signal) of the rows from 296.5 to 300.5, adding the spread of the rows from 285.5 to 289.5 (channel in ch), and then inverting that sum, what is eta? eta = 0.189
